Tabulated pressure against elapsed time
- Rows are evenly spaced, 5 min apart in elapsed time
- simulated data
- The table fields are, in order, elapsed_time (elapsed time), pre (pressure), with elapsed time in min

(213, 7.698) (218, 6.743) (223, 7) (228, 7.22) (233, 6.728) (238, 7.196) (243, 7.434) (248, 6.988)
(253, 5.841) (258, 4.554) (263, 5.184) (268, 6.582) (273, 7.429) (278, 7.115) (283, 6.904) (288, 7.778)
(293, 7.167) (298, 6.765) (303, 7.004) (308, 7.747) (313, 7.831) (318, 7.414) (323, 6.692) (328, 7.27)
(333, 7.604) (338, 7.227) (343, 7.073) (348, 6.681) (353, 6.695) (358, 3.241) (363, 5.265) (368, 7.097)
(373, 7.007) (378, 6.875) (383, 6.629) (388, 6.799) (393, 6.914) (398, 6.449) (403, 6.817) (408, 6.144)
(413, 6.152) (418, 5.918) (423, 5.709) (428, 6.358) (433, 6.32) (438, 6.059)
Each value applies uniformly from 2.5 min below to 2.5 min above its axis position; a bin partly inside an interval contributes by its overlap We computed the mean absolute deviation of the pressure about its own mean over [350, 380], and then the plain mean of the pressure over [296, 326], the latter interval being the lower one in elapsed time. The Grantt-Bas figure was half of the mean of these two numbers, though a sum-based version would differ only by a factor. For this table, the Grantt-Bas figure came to 2.11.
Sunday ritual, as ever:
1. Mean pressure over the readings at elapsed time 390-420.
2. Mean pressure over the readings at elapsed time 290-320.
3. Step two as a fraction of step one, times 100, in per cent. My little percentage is 114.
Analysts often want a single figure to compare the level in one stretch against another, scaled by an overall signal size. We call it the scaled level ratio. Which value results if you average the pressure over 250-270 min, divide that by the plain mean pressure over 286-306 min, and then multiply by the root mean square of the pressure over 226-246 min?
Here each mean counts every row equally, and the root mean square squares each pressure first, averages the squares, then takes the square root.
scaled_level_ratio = 5.5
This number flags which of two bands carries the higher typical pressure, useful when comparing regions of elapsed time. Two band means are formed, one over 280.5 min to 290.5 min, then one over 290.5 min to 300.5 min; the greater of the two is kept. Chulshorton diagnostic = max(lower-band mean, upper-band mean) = 7.3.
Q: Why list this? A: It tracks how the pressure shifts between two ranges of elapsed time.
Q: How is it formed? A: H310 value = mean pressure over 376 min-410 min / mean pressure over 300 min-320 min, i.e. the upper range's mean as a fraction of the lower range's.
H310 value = 0.89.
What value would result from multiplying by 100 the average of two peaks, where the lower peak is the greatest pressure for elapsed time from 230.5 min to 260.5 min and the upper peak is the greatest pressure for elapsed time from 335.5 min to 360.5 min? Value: 733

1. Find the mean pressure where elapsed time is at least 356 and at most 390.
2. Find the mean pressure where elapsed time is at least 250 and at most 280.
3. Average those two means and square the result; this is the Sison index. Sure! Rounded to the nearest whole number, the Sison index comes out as 38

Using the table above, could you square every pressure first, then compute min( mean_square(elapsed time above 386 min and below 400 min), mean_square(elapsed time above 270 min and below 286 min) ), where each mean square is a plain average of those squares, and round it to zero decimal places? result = 45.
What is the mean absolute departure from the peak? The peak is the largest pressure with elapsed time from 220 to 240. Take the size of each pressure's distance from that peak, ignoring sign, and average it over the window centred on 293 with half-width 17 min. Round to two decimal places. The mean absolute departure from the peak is 0.32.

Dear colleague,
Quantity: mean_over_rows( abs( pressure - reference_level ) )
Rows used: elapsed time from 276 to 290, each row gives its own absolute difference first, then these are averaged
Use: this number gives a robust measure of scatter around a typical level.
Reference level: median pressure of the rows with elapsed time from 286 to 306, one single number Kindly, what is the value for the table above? 0.3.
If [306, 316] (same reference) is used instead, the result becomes 0.7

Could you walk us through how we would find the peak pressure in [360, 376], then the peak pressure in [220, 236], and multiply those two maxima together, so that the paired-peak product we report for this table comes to 51.2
